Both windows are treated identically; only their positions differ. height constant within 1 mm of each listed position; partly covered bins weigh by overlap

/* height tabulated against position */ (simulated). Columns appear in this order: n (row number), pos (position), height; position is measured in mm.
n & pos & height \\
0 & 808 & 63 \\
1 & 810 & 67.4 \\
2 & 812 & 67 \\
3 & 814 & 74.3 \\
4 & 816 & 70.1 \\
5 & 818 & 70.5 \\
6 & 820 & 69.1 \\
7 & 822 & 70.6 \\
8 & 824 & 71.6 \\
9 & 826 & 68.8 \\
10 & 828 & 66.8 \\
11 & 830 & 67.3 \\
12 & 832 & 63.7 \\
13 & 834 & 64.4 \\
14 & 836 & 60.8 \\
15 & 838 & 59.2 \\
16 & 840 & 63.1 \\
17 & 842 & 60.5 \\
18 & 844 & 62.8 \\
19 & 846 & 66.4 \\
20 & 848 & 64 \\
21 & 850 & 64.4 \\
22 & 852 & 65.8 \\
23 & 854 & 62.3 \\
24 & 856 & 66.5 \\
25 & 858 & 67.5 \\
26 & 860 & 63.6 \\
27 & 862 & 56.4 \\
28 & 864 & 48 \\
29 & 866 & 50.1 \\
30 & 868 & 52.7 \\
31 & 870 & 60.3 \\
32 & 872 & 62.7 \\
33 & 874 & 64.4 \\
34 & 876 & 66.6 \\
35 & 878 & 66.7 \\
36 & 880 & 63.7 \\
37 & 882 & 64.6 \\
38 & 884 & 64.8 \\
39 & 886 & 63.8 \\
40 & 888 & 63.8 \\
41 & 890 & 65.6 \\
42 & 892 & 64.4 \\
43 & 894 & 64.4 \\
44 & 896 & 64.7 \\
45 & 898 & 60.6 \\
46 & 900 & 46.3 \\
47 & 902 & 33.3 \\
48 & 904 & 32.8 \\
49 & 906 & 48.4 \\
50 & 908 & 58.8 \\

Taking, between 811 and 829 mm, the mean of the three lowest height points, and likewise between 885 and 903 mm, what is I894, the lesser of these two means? 46.7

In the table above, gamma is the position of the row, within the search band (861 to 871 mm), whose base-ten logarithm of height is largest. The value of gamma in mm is 870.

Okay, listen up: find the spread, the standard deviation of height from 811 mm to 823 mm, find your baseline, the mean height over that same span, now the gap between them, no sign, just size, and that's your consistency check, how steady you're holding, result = 68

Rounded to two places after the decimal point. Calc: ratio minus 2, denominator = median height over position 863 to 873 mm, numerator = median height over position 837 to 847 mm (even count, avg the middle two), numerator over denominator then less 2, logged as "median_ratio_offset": -0.81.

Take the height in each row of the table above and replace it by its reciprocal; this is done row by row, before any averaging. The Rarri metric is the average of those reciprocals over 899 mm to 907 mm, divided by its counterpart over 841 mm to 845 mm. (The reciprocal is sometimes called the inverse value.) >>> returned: 1.6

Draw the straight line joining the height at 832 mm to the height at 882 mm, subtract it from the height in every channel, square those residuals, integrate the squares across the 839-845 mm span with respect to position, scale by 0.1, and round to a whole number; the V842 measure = 3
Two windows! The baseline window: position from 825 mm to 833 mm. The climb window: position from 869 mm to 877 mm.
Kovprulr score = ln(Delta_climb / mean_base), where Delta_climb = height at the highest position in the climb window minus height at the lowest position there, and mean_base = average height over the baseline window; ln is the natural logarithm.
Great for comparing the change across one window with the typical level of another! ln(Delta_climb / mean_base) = -2.4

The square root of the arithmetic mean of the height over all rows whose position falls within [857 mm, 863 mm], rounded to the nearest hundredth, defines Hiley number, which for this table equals 7.91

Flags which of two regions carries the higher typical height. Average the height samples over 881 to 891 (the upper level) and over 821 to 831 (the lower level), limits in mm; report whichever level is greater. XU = 69.0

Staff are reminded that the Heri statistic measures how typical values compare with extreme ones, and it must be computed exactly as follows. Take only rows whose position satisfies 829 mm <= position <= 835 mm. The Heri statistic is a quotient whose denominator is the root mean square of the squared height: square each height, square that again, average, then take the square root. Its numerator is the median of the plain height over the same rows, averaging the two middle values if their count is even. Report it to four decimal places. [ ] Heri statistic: 0.0152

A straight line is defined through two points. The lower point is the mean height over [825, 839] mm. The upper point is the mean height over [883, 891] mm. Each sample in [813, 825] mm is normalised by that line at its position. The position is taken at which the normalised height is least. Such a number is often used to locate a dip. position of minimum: 820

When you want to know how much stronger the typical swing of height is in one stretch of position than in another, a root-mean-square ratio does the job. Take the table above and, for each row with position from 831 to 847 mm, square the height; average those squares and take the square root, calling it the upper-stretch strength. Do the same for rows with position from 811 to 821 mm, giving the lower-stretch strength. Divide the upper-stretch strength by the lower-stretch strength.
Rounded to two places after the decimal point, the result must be 0.89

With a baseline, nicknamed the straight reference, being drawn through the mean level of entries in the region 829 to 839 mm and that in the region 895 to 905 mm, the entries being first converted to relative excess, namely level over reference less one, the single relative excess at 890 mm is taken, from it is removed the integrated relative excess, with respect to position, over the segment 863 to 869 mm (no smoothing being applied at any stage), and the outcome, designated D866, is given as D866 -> 0.88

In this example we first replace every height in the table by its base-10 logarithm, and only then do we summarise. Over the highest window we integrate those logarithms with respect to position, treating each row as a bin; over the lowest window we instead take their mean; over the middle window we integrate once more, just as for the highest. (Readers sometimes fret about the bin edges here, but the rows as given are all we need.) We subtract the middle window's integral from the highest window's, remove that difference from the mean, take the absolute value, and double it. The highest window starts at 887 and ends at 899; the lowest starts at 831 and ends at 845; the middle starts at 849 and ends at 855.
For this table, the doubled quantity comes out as 18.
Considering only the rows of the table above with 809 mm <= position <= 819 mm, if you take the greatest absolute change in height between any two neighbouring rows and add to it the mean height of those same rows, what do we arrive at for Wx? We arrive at 77.2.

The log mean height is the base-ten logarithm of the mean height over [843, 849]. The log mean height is 1.81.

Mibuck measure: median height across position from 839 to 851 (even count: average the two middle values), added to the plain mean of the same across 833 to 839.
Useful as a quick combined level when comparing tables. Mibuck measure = 125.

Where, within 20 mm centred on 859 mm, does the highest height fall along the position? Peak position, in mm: 858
